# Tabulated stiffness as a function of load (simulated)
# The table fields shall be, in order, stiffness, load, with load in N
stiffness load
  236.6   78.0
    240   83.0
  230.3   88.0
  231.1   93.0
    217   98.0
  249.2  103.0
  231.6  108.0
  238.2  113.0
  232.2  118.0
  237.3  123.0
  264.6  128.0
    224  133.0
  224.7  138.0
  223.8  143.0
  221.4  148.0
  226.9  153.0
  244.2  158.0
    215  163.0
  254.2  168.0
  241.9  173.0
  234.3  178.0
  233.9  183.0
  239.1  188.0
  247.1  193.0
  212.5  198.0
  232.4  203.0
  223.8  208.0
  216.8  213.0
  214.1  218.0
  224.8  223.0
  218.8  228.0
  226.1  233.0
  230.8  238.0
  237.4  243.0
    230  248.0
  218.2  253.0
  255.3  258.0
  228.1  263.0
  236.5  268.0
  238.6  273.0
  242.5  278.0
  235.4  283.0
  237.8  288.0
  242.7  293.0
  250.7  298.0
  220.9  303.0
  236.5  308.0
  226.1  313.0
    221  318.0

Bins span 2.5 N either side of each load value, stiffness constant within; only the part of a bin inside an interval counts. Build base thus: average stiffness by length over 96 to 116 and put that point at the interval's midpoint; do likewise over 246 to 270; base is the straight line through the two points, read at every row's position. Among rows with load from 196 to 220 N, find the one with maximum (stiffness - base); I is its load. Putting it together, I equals 203.0 N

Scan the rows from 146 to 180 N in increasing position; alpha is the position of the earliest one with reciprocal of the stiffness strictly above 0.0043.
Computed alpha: 148.0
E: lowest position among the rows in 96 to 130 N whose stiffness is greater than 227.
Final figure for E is 103.0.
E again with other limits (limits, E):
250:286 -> 258.0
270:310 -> 273.0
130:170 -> 158.0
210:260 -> 238.0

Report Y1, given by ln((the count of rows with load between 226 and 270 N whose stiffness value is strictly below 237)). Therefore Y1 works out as 1.95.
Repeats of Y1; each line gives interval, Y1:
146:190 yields 1.61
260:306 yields 1.39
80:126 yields 1.61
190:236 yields 2.08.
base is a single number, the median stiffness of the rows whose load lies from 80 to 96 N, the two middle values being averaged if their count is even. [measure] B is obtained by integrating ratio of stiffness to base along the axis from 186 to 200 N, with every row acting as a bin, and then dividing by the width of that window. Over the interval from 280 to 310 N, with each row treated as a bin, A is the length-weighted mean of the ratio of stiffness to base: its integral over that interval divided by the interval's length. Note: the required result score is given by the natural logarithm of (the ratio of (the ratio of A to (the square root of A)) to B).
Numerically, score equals 0.004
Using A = 1.03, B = 1.01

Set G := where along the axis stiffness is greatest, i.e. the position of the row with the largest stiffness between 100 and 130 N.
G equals 128.0 N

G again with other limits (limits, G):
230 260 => 258.0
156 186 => 168.0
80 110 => 103.0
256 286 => 258.0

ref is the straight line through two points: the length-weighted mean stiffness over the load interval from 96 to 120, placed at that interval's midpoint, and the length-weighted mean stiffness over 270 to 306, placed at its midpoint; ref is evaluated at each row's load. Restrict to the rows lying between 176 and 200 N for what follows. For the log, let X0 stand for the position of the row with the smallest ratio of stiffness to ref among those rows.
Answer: 198.0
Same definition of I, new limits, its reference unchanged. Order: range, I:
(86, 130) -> 128.0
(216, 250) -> 243.0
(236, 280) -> 258.0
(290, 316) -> 298.0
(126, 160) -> 128.0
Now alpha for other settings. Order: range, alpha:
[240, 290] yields 248.0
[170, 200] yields 198.0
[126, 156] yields 133.0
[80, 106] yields 88.0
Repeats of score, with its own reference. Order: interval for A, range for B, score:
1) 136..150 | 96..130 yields -0.049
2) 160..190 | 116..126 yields -0.011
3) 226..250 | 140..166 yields 0.014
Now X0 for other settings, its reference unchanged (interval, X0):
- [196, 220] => 198.0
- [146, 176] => 163.0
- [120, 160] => 148.0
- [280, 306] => 303.0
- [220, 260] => 253.0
